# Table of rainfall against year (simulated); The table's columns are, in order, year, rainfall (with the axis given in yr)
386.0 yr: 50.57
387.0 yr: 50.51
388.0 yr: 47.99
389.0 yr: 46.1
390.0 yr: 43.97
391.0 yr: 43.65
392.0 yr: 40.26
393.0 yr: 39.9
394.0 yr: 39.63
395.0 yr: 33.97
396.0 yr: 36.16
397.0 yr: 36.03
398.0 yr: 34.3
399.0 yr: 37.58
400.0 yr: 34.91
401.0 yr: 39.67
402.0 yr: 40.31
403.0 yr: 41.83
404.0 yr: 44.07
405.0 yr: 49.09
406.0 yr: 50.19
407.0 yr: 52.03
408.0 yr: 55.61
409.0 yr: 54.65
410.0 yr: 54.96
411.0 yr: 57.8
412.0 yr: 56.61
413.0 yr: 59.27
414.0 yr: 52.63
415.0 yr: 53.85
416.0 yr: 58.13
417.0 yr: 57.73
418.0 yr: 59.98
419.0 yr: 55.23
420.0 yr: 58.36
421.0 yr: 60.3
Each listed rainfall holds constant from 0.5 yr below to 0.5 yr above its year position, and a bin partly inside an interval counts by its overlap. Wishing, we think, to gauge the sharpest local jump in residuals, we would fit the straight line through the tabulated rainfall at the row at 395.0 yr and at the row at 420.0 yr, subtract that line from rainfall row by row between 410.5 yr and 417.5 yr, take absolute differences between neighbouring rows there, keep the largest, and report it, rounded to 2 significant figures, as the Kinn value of 7.6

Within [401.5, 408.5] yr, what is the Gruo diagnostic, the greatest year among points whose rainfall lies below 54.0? 407.0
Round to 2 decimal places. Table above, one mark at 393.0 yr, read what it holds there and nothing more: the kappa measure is 39.90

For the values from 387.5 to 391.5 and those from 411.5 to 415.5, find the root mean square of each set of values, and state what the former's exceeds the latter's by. -10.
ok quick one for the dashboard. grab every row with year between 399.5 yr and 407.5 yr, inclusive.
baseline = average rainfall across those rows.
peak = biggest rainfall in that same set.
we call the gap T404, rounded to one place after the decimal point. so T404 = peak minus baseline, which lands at 8.0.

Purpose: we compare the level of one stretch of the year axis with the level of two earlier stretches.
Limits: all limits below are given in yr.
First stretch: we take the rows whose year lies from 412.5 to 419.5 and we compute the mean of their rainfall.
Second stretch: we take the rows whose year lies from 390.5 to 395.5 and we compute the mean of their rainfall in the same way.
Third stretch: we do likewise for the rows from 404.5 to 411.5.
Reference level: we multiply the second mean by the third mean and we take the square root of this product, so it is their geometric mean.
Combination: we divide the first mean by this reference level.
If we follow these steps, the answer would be 1.23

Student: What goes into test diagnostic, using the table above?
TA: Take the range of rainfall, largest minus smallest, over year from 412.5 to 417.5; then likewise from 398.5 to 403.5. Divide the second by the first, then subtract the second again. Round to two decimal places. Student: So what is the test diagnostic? -5.88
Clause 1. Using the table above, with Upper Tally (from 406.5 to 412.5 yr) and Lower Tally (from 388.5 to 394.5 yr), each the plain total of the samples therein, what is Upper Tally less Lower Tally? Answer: 78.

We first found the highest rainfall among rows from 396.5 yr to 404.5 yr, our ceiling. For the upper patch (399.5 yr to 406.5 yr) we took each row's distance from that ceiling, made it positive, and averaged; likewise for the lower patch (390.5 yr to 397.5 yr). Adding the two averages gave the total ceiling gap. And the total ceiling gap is 10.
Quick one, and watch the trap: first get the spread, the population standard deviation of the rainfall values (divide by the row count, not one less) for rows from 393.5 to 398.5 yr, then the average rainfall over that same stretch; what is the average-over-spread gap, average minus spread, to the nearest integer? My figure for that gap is 34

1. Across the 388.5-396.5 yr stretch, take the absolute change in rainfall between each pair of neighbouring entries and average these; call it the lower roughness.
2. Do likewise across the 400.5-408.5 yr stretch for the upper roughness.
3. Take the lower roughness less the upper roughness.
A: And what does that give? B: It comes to -0.2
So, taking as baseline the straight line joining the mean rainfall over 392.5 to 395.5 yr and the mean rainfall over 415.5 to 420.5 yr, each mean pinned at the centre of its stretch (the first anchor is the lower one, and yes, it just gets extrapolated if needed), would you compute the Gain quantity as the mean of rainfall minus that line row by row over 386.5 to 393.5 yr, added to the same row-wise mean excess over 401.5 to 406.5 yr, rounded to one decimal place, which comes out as 9.0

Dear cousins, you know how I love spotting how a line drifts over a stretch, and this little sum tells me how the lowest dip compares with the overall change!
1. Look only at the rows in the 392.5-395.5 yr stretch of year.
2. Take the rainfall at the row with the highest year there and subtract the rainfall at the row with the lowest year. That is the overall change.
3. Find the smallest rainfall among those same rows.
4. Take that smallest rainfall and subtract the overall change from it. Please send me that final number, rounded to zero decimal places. 40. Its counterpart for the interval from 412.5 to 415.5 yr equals 58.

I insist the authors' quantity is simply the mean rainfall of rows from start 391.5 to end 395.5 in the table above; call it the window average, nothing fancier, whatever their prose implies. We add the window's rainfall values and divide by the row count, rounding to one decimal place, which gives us 38.4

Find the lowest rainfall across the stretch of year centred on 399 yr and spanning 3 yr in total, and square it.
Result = 1176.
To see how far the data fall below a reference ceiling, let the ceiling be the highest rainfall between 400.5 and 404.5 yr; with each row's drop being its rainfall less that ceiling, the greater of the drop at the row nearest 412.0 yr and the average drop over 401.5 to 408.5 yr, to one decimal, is 12.5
